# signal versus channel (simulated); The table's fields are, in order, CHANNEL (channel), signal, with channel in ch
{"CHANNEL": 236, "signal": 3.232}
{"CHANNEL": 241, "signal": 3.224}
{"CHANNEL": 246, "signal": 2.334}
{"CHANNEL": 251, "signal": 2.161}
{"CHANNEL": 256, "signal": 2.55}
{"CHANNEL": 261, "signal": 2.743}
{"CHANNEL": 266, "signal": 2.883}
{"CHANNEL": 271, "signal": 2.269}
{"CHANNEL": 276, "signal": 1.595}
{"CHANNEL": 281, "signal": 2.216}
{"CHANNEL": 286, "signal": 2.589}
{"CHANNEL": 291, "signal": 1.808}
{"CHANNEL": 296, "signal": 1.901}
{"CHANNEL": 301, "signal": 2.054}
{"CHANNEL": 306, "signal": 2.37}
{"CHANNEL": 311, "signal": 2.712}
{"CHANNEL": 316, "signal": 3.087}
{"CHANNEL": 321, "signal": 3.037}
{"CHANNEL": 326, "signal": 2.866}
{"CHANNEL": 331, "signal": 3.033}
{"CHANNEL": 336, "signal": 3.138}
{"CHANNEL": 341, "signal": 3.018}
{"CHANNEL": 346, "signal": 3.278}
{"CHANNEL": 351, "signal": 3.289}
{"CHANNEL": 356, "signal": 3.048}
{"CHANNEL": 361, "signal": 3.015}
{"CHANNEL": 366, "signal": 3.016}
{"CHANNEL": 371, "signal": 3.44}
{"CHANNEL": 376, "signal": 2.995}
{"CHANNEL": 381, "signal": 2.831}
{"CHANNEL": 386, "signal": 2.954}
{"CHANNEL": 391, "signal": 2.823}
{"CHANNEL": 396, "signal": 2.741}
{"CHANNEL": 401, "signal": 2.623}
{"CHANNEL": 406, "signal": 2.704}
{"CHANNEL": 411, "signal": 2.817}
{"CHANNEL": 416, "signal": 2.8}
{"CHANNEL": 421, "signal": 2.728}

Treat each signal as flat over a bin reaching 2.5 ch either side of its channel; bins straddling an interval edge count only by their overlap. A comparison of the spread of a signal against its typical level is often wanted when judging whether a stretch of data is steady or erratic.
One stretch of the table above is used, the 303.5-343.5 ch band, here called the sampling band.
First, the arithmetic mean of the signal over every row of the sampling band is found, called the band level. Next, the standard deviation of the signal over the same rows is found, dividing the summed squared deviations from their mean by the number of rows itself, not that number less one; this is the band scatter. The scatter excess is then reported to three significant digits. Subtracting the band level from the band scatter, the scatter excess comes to -2.67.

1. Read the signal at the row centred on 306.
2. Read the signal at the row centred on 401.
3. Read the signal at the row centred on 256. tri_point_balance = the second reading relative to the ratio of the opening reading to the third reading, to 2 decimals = 2.82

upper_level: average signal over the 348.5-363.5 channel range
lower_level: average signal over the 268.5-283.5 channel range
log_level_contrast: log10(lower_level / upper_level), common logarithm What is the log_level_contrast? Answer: -0.19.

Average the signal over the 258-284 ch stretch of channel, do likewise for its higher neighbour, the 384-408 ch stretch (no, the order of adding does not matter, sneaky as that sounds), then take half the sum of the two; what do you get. 2.56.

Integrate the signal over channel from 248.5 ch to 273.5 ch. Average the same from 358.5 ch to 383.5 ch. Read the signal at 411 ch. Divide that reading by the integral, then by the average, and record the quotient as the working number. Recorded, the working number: 0.015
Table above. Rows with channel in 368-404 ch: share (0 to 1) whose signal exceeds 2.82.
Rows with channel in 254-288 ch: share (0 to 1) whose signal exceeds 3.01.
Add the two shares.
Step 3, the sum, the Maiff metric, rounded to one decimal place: 0.7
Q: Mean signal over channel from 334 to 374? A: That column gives 3.2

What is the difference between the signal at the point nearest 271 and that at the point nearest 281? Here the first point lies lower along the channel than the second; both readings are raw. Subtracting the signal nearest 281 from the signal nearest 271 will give 0.1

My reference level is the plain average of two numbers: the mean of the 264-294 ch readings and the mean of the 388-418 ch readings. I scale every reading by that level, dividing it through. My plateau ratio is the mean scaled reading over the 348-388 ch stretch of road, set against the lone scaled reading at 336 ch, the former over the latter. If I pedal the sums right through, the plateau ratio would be 0.98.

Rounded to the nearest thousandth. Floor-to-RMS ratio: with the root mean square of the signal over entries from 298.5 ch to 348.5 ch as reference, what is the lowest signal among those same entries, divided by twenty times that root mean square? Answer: 0.036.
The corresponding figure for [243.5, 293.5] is 0.034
